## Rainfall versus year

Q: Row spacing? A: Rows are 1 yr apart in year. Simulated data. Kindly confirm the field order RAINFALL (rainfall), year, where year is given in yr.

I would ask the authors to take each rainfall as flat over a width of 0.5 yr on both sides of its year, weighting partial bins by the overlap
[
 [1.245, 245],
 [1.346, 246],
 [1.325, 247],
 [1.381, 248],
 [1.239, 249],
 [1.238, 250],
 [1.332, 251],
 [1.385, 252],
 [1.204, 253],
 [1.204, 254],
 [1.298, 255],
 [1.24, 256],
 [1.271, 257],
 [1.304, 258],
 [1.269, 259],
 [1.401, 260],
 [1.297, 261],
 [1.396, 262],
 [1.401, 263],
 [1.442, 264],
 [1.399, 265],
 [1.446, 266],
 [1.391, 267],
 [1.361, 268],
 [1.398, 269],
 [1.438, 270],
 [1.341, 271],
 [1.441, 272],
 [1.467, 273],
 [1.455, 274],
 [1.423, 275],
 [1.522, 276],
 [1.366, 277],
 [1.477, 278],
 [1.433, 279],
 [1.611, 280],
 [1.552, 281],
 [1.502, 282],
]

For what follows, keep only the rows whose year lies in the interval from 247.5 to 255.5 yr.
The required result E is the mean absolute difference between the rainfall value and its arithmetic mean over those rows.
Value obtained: 0.06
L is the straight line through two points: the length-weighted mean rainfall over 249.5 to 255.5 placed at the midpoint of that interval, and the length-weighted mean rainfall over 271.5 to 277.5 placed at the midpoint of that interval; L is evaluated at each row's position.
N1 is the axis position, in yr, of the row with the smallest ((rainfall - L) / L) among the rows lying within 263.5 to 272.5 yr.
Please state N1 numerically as 271 yr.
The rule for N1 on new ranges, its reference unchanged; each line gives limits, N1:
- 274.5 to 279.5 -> 277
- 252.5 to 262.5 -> 254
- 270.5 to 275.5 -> 271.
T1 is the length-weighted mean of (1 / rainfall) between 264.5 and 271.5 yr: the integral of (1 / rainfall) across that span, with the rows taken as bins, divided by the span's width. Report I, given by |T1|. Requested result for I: 0.72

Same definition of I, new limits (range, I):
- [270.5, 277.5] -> 0.70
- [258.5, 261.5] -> 0.76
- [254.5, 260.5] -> 0.77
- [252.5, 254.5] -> 0.83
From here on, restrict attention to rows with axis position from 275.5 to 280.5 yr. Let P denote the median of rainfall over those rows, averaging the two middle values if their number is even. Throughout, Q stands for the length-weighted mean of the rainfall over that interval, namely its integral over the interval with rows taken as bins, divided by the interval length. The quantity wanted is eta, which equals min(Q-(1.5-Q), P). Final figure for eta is 1.46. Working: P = 1.48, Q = 1.48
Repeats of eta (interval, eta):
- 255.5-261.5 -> 1.09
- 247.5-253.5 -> 1.09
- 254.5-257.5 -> 1.04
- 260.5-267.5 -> 1.29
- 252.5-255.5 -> 0.97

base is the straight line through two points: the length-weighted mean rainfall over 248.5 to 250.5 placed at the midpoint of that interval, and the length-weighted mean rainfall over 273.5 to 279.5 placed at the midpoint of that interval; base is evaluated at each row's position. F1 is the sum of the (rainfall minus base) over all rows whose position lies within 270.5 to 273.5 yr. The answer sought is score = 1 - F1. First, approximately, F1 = 0.01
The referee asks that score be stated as 0.99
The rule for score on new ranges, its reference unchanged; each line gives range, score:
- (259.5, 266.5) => 0.61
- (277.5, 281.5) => 0.80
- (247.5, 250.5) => 0.85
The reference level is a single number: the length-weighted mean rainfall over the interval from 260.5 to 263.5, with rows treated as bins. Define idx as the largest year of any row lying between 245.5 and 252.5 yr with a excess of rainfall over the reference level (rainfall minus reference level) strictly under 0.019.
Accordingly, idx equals 251 yr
